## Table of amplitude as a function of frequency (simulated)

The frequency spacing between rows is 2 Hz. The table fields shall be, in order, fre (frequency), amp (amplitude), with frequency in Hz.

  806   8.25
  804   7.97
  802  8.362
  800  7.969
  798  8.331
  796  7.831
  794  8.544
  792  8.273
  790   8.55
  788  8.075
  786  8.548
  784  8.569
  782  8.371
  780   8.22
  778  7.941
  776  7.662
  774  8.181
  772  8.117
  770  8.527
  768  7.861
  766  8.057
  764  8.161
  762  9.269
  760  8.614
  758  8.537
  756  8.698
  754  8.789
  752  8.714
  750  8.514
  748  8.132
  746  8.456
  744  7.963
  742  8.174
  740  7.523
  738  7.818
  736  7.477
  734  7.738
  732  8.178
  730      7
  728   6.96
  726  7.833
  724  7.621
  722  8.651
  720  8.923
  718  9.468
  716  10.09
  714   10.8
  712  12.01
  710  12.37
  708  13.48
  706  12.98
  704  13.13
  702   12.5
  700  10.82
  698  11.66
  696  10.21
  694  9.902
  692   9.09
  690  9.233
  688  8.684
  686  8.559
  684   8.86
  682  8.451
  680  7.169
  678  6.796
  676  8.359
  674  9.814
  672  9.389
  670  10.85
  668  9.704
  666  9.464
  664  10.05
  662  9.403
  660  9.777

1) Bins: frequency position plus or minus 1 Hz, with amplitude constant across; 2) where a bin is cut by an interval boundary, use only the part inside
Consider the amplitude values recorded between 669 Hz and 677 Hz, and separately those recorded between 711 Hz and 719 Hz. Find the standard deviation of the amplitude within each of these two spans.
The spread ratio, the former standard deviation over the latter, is 0.95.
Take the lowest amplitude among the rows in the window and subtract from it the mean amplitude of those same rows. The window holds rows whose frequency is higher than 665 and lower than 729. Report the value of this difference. -3.0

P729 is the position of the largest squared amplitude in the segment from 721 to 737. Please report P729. 722 Hz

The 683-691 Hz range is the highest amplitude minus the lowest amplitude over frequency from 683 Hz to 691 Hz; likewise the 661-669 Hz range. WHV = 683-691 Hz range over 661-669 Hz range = 1.0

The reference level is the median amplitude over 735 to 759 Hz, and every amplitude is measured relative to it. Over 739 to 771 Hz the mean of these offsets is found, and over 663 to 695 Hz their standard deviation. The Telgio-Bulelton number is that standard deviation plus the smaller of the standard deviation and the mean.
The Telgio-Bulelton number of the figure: 1.1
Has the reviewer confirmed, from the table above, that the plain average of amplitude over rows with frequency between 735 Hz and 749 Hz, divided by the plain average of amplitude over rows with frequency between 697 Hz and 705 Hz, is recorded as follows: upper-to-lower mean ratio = 0.66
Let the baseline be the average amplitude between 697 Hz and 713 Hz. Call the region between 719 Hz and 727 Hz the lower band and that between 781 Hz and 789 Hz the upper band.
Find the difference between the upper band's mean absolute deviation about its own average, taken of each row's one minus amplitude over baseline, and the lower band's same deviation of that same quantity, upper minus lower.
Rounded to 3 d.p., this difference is -0.029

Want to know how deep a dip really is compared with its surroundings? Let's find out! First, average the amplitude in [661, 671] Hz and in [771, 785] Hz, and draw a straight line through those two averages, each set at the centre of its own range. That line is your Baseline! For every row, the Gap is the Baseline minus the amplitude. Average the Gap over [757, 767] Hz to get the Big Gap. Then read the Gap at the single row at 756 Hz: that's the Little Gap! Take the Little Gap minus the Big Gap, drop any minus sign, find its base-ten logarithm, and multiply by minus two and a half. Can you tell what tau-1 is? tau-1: 2.8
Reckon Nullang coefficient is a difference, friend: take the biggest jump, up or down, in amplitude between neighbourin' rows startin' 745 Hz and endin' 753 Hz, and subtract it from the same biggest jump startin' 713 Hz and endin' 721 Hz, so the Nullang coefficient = 0.3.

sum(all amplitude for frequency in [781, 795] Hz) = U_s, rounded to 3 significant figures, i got 58.9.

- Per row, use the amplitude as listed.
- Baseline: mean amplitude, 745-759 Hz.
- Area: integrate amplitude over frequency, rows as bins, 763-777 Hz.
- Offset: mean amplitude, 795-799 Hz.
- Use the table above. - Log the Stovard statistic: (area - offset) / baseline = 12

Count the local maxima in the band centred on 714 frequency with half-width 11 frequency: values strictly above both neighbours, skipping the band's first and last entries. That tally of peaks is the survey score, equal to 1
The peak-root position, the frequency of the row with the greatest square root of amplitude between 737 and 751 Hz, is 750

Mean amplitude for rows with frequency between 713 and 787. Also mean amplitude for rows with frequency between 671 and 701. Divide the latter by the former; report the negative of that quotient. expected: -1.10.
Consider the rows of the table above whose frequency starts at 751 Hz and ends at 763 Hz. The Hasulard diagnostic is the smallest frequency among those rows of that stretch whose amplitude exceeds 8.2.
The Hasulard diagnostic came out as 752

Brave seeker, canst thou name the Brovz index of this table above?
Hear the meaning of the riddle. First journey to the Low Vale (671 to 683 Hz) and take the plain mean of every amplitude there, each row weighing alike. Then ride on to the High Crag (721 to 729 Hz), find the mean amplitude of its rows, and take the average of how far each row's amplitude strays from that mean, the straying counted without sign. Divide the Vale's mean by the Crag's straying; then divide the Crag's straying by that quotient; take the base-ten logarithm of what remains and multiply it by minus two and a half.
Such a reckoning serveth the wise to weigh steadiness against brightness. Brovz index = 3.91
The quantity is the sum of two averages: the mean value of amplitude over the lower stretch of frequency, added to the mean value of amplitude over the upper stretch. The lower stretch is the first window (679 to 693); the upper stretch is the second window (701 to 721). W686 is 20.15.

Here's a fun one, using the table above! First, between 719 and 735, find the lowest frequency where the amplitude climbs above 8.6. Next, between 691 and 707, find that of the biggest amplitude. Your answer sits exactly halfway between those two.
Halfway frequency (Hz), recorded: 712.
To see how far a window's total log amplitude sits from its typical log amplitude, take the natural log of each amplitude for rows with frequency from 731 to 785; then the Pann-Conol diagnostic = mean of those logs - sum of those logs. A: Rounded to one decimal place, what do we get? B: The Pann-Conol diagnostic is -54.8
